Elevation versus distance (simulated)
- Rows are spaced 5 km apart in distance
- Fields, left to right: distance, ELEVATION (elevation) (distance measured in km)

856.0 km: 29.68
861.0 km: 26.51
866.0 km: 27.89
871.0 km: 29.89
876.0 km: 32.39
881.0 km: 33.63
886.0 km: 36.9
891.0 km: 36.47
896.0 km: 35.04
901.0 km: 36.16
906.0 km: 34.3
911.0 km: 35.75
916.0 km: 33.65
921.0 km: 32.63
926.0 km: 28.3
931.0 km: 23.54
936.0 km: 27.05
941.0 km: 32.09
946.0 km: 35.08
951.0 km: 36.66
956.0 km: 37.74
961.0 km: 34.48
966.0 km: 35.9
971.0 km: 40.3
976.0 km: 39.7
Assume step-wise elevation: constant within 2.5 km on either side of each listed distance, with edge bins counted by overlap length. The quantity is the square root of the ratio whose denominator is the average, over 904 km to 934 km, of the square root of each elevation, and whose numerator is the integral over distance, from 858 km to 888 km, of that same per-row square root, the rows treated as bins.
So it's 5.47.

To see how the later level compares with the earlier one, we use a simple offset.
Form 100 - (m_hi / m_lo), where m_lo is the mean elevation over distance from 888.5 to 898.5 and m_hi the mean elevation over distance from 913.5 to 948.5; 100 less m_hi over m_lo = 99.15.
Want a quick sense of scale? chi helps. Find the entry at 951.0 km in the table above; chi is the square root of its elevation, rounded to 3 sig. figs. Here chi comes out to 6.05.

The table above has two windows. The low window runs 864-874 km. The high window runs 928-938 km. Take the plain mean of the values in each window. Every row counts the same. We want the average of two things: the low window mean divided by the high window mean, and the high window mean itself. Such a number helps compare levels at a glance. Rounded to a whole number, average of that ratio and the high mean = 13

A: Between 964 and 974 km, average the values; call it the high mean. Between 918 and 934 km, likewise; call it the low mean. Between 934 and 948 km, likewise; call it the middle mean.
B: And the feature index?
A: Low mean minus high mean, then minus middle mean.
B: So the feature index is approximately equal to -41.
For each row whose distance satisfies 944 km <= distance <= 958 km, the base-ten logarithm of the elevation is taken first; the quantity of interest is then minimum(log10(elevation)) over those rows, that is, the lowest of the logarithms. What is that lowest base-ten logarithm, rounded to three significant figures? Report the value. 1.55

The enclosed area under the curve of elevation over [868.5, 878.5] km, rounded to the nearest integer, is 311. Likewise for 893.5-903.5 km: 356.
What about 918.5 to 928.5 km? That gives 305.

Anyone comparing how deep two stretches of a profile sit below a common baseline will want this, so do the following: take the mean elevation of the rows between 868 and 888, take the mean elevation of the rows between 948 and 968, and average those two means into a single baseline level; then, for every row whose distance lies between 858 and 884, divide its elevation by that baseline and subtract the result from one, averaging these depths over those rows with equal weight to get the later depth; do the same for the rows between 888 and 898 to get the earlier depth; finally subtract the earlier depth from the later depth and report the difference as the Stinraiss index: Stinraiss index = 0.16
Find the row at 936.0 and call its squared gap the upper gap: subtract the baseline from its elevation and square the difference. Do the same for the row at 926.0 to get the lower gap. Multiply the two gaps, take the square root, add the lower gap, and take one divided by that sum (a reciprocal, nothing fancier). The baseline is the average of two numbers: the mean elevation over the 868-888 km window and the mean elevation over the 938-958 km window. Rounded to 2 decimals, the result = 0.01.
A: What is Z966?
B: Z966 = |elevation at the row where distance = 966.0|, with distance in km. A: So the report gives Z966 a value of 35.9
